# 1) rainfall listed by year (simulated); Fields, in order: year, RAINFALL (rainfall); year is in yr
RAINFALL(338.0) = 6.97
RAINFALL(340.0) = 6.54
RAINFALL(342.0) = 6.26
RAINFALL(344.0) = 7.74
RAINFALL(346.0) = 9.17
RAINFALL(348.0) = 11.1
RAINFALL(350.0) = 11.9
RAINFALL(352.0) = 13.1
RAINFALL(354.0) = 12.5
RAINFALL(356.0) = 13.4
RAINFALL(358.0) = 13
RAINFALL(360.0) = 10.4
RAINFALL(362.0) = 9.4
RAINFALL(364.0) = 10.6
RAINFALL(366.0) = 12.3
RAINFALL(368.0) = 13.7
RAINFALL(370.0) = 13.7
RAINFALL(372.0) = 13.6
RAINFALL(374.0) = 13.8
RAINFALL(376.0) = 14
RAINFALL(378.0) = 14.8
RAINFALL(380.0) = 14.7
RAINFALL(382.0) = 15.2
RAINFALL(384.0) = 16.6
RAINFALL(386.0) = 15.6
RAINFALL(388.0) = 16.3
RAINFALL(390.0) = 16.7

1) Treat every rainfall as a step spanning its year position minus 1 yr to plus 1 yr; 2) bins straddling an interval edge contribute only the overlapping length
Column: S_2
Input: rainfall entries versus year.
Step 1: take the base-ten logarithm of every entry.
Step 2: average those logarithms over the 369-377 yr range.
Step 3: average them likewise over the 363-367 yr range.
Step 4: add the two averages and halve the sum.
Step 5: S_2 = 1.10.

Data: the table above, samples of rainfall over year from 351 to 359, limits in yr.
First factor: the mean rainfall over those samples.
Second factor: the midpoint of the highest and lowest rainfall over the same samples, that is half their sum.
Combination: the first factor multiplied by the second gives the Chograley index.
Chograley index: 168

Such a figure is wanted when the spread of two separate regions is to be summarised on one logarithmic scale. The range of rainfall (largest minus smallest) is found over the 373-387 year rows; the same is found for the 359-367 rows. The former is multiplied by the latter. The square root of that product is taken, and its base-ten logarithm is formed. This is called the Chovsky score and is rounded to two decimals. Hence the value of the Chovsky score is 0.45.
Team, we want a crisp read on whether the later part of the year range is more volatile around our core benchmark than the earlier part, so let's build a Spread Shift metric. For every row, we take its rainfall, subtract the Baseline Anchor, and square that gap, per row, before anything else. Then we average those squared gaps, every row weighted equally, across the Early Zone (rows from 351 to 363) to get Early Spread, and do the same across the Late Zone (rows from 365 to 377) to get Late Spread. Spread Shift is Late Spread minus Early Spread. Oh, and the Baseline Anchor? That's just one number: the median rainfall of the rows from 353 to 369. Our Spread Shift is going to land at -1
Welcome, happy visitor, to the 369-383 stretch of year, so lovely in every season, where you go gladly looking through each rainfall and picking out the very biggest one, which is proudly 15.2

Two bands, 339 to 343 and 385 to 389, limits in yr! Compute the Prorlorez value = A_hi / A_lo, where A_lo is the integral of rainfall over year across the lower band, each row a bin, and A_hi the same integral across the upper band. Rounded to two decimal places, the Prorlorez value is 2.49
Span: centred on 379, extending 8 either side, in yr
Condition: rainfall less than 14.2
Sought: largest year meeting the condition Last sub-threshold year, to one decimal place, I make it 376.0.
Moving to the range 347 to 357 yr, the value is 356.0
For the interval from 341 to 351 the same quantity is 350.0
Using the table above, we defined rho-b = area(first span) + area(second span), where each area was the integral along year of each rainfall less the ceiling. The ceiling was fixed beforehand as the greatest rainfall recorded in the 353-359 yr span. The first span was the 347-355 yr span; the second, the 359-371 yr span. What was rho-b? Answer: -31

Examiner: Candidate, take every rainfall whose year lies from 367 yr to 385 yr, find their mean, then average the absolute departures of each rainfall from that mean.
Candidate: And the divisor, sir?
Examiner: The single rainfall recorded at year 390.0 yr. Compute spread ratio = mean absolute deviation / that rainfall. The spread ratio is 0.046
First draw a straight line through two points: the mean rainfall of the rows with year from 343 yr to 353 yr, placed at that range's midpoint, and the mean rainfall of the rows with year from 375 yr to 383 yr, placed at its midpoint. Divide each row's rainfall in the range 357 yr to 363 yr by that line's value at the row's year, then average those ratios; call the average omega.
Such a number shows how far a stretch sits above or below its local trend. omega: 0.90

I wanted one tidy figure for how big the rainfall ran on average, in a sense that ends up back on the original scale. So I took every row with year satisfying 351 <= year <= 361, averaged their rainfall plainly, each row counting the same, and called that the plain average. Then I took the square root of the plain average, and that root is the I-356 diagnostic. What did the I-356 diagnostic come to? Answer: 3.53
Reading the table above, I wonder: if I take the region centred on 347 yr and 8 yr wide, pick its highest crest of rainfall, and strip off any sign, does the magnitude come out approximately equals 12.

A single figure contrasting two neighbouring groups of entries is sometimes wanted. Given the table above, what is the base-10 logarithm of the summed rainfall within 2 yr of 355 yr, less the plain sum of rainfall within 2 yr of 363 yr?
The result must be -18.6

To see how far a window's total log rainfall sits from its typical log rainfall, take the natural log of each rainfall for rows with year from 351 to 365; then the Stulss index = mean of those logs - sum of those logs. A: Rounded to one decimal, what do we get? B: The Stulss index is -14.7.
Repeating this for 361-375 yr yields -15.1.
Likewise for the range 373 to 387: -16.2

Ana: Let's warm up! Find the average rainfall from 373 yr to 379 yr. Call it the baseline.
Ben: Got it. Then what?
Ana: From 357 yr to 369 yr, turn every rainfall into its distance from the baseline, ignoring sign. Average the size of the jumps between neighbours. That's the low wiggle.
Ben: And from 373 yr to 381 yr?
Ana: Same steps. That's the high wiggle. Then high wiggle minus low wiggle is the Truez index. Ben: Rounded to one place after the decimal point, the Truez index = -1.3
